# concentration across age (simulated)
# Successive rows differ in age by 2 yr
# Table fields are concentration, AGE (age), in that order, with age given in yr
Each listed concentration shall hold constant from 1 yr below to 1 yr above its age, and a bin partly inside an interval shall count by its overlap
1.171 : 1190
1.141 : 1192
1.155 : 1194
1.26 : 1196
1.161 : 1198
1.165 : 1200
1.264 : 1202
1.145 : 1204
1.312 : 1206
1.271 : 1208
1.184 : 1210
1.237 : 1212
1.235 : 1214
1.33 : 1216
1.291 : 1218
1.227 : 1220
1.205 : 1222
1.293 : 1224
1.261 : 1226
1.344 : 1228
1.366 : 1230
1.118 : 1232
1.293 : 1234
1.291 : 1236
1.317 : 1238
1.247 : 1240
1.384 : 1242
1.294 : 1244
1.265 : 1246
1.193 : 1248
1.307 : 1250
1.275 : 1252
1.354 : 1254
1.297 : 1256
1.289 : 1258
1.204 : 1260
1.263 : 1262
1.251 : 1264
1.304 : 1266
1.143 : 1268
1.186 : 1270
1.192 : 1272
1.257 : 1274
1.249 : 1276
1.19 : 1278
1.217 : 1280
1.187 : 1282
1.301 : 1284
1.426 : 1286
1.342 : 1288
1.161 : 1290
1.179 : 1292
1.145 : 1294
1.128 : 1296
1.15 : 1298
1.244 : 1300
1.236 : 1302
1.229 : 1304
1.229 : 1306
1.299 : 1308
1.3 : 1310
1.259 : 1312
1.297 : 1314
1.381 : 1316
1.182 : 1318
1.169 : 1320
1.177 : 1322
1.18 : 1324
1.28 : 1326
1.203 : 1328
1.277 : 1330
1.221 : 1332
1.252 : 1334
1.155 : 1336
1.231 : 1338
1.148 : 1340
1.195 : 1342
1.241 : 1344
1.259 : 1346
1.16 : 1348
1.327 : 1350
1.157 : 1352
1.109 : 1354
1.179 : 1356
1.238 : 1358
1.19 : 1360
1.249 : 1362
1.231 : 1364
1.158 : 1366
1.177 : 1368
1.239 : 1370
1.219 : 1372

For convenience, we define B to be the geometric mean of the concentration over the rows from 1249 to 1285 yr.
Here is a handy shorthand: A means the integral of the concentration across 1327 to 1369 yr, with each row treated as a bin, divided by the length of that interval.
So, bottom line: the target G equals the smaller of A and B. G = 1.21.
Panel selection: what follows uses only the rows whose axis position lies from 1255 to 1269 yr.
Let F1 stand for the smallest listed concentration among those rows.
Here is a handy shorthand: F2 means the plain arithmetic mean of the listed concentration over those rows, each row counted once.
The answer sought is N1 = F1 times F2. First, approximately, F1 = 1.143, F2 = 1.25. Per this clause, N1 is 1.43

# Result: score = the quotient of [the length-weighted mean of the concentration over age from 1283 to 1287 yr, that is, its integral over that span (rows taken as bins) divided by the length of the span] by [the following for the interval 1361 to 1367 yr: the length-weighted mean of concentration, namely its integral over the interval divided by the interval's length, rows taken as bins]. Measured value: 1.12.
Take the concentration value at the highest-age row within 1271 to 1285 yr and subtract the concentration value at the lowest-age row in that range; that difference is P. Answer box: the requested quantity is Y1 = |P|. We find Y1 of 0.11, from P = 0.11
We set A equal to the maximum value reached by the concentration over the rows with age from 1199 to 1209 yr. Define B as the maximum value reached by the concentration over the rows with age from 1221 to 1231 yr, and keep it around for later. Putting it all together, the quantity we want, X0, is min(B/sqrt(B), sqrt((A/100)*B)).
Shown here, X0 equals 0.134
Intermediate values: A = 1.312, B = 1.366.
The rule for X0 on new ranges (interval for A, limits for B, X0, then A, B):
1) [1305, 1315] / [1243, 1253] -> 0.130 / 1.3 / 1.307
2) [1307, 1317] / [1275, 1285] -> 0.134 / 1.381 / 1.301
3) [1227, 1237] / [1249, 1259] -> 0.136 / 1.366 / 1.354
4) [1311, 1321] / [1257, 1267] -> 0.134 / 1.381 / 1.304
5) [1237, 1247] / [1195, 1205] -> 0.132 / 1.384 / 1.264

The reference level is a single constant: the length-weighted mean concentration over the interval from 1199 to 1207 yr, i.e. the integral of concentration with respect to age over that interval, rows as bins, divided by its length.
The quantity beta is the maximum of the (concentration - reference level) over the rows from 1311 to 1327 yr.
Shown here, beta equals 0.16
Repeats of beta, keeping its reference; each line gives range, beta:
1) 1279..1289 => 0.20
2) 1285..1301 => 0.20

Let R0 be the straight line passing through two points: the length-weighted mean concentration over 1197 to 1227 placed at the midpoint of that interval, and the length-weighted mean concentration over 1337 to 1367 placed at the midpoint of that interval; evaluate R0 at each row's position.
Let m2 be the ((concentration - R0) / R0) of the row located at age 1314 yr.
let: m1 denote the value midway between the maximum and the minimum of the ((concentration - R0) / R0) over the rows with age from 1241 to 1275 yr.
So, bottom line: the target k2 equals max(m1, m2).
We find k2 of 0.068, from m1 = 0.03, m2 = 0.07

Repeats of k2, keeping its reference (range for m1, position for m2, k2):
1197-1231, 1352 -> 0.015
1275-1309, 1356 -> 0.047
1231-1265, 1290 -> 0.015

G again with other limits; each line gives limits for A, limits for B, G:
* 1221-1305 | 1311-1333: 1.24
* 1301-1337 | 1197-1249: 1.24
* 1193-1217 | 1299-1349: 1.23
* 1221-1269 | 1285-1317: 1.25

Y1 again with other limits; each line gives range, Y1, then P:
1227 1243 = 0.04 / 0.04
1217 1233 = 0.17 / -0.17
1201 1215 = 0.03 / -0.03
